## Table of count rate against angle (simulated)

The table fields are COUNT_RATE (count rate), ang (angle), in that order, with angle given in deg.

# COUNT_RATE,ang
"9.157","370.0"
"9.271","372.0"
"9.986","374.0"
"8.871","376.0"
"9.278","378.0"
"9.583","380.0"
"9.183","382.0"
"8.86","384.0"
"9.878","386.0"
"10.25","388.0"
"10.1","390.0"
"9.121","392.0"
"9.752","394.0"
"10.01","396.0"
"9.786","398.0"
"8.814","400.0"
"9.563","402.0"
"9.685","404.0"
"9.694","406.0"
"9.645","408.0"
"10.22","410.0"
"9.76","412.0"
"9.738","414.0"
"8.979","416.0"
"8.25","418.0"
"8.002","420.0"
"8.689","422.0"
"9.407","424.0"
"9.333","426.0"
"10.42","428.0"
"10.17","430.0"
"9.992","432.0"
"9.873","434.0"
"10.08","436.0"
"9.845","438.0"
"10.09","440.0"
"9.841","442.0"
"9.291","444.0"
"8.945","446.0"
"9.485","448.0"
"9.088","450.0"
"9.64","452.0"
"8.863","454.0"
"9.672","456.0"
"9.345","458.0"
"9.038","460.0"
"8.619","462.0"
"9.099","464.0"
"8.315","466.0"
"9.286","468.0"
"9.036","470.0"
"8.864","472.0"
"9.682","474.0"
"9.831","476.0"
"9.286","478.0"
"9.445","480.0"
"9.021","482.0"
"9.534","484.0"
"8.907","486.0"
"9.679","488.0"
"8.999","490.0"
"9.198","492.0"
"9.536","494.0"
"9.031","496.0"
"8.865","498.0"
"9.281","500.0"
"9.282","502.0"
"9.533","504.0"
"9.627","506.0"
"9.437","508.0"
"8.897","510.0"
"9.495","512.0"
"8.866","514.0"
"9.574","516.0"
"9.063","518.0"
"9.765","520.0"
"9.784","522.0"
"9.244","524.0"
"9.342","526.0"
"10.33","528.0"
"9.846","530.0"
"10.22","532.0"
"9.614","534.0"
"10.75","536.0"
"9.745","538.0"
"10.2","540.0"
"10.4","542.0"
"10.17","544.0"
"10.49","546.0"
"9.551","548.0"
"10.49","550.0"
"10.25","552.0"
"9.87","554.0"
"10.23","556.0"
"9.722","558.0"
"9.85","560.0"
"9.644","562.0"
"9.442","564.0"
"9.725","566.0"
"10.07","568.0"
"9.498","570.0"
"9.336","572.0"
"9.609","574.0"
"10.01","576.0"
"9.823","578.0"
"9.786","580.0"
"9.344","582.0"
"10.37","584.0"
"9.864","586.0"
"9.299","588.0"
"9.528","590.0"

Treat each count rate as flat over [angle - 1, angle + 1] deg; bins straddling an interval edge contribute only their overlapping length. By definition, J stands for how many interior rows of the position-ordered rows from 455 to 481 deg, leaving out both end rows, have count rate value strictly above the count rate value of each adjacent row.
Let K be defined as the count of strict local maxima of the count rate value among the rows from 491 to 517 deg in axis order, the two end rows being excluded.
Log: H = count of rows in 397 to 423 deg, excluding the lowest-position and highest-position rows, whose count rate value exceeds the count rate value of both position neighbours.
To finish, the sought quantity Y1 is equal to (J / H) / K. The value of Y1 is 0.50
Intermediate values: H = 2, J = 3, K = 3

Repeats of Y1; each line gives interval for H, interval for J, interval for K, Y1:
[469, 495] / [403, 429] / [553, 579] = 0.19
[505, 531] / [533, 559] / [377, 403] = 0.42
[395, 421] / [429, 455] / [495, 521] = 0.67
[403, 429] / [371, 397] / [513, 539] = 0.20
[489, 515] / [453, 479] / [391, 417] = 0.44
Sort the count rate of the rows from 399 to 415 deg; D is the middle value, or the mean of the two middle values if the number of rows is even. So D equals 9.7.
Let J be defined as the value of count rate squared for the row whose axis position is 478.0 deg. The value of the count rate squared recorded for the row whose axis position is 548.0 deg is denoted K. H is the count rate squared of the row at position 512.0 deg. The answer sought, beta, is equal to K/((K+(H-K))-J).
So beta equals 23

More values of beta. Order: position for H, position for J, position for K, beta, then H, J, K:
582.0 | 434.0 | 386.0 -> -10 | 87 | 97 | 98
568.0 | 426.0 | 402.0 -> 6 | 101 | 87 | 91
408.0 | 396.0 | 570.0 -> -13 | 93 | 100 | 90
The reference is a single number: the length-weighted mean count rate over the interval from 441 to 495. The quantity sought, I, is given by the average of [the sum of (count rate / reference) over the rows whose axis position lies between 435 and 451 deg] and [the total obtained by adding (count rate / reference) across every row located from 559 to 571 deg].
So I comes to 7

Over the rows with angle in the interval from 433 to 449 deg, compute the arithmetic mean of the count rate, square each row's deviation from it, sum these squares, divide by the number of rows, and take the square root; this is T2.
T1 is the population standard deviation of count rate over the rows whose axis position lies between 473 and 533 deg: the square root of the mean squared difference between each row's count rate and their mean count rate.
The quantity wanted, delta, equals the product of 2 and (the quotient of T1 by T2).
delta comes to 2.0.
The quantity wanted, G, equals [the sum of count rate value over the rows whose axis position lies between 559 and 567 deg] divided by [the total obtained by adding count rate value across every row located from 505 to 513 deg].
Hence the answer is 1.03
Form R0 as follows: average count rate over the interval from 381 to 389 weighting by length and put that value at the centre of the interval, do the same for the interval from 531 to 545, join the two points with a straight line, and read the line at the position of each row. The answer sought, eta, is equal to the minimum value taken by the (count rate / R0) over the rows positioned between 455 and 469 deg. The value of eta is 0.84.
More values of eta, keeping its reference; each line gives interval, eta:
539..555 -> 0.94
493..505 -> 0.89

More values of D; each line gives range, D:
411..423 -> 8.8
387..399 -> 9.9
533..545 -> 10.2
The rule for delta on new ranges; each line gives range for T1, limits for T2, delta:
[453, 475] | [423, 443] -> 2.5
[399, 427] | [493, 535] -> 3.1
